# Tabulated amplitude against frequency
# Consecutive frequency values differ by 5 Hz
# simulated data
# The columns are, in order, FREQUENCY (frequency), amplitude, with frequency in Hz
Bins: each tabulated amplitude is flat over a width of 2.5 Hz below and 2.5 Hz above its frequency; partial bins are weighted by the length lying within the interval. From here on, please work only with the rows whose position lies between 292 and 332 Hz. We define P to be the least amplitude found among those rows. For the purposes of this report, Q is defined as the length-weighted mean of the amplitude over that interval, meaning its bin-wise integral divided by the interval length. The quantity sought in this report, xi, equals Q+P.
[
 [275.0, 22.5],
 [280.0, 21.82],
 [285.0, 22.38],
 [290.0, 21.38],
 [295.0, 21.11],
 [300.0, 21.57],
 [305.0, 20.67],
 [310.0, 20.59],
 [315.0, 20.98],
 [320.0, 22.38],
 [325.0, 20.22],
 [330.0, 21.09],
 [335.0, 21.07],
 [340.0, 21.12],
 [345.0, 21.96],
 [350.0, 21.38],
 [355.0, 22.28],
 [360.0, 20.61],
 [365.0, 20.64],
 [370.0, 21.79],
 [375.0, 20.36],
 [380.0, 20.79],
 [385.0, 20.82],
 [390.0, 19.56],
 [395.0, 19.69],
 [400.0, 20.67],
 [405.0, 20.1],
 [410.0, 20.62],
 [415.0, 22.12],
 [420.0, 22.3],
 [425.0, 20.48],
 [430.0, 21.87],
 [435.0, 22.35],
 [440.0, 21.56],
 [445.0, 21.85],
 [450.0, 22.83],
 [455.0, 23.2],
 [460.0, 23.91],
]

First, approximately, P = 20.22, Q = 21.08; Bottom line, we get 41.3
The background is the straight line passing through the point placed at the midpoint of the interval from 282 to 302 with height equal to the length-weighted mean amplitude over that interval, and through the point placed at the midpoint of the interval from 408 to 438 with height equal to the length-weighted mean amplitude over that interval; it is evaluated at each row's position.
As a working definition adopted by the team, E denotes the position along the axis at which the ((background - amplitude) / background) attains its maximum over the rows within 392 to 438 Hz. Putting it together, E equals 395.0 Hz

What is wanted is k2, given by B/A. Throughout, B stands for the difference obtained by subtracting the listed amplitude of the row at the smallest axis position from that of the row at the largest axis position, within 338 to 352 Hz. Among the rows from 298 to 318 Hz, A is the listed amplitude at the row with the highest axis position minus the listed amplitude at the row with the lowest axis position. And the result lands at -0.4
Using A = -0.6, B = 0.3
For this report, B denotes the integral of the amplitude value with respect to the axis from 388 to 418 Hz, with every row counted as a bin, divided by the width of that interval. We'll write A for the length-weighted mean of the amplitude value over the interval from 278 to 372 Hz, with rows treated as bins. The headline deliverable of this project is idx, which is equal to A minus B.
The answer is 0.8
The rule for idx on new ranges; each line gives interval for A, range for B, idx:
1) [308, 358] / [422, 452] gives -0.5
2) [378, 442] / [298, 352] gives -0.2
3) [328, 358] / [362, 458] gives 0.2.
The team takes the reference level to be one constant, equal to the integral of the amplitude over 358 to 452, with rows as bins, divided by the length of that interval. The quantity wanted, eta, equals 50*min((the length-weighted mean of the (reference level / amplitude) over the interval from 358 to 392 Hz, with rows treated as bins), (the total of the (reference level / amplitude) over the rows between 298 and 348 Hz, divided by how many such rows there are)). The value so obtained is 49.9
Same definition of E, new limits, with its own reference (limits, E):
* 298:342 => 325.0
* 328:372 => 360.0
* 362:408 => 390.0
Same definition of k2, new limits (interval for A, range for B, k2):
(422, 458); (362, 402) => 0.0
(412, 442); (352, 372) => 0.9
